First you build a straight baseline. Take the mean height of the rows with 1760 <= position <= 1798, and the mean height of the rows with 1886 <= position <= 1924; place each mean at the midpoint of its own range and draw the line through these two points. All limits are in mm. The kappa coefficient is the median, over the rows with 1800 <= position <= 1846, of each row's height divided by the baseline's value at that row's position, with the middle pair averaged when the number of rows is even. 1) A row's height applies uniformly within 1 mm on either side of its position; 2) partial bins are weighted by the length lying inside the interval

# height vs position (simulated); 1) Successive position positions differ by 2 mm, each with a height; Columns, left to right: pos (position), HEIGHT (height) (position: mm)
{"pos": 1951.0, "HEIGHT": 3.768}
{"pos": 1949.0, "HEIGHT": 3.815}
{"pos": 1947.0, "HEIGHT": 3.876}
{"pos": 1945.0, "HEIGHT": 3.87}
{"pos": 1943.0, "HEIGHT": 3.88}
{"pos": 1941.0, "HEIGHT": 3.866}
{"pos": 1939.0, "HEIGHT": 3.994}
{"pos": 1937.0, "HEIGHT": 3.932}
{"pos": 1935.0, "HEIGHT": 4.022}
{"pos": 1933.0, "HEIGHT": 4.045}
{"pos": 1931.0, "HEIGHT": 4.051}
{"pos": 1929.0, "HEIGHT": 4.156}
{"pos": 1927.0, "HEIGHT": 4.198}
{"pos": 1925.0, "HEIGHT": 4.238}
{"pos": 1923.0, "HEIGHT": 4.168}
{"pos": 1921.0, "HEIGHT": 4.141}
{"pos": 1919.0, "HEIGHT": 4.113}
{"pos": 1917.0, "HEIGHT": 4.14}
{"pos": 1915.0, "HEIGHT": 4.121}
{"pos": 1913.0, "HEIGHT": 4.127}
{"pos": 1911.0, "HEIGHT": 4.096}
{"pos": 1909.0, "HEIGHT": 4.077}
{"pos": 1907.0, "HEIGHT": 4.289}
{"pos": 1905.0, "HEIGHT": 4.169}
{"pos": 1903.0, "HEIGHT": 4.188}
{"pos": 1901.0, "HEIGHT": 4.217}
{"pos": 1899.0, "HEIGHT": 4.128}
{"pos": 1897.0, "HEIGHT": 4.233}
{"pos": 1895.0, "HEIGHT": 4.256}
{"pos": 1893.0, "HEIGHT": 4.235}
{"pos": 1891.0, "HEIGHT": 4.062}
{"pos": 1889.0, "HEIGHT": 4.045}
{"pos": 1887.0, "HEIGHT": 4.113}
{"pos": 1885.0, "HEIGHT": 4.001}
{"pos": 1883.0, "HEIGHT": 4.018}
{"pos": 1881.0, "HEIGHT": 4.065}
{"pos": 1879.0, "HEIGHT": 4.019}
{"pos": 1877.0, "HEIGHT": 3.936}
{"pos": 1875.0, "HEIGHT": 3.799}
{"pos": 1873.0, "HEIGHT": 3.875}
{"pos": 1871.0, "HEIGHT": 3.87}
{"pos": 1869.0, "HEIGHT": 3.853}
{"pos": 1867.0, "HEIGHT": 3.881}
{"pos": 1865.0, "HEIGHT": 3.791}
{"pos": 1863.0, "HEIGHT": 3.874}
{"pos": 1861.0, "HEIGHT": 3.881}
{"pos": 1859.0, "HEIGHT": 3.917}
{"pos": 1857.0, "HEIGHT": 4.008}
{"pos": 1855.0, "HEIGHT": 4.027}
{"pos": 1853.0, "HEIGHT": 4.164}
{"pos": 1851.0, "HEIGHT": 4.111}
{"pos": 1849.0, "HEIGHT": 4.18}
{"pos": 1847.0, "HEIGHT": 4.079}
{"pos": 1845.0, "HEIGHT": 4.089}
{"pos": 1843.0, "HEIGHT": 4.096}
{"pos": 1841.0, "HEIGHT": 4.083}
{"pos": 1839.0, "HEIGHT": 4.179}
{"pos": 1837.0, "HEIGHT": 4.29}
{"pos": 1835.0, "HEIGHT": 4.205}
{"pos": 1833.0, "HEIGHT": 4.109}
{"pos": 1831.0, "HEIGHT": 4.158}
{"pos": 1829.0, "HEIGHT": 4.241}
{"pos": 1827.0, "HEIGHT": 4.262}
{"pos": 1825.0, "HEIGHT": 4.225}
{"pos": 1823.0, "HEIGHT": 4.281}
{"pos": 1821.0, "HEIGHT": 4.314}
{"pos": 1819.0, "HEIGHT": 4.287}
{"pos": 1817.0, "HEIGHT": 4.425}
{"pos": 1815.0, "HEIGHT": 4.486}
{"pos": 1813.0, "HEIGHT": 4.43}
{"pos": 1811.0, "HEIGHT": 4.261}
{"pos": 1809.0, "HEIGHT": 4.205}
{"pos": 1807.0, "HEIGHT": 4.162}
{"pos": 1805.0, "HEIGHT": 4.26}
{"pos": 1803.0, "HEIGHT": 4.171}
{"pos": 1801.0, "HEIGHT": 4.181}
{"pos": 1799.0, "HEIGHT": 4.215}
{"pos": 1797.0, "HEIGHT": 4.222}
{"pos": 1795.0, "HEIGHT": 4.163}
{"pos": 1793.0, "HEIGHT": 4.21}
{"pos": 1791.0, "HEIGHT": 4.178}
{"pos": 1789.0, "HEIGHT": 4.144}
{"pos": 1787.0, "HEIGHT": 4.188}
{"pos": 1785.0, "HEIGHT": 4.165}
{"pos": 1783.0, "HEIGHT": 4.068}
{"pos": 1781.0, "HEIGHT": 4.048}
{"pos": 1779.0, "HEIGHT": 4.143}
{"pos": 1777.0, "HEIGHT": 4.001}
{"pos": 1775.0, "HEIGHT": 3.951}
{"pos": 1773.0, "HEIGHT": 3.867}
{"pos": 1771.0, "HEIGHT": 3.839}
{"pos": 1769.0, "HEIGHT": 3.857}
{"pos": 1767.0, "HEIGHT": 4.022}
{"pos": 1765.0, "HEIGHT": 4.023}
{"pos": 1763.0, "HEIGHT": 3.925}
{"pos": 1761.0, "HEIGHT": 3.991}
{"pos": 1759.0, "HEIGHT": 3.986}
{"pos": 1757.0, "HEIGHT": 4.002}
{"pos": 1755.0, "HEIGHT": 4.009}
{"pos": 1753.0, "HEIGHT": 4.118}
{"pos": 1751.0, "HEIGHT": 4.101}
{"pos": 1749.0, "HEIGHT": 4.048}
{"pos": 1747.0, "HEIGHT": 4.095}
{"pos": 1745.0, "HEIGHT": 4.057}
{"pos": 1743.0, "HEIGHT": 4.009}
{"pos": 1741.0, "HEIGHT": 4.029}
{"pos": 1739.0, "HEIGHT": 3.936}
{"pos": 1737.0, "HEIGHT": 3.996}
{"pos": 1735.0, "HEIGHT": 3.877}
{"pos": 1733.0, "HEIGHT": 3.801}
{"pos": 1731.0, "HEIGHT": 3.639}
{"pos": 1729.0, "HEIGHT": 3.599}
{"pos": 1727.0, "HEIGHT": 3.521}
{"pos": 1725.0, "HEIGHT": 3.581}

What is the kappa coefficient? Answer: 1.03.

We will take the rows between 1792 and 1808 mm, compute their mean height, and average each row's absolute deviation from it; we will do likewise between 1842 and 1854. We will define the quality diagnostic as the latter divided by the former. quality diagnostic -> 1.21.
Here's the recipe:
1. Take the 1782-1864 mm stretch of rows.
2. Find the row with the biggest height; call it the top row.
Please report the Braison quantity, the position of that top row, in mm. 1815.0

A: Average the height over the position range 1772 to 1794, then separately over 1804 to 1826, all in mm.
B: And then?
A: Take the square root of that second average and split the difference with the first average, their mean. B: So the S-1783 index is 3.08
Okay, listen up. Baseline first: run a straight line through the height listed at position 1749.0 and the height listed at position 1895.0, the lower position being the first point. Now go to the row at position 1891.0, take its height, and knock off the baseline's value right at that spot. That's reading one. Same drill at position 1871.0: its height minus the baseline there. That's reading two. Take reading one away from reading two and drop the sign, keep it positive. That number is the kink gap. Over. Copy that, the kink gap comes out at 0.16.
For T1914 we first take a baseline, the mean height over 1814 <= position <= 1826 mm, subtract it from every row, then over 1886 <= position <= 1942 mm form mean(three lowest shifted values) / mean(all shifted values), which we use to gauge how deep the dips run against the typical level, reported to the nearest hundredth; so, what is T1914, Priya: 1.89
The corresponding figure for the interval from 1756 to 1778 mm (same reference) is 1.25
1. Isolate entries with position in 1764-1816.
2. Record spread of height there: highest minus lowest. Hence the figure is 0.647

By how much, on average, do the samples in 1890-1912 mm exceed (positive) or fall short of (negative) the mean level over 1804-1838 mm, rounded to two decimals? -0.09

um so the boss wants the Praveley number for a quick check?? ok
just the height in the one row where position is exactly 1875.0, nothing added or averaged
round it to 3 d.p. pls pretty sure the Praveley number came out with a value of 3.799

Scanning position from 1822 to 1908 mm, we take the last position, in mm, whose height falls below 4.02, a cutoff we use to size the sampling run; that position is 1885.0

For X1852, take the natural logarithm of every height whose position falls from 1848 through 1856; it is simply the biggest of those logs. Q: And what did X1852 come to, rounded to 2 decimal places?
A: 1.43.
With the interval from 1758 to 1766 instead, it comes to 1.39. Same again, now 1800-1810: 1.45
